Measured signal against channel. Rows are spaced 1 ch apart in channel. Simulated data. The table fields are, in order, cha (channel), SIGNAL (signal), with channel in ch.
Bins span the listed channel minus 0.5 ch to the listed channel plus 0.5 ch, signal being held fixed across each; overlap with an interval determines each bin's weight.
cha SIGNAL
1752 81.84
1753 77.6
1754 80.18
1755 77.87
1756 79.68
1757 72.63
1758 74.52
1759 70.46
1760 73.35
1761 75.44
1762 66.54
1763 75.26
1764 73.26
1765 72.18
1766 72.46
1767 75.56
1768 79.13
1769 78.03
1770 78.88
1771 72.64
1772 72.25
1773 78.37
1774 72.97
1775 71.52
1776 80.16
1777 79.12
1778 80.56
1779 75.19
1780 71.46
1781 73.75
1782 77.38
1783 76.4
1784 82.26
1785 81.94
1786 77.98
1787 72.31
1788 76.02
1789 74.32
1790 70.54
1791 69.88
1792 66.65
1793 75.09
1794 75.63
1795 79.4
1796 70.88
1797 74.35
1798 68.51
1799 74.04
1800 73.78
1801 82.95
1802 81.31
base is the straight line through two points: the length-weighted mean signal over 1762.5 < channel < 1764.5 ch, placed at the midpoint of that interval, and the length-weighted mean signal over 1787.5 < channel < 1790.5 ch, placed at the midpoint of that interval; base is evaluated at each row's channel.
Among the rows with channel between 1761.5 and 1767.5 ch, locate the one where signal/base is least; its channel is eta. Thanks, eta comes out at 1762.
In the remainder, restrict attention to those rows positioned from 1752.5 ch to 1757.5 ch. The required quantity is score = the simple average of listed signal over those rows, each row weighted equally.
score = 78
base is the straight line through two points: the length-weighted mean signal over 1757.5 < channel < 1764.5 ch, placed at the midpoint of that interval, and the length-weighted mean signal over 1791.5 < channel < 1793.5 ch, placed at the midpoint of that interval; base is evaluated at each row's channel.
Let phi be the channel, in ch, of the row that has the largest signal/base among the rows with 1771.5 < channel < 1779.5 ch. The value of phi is 1778 ch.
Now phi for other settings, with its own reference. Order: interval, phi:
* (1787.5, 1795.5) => 1795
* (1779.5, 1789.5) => 1784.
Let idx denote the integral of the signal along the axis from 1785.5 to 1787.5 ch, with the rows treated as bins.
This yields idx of 150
